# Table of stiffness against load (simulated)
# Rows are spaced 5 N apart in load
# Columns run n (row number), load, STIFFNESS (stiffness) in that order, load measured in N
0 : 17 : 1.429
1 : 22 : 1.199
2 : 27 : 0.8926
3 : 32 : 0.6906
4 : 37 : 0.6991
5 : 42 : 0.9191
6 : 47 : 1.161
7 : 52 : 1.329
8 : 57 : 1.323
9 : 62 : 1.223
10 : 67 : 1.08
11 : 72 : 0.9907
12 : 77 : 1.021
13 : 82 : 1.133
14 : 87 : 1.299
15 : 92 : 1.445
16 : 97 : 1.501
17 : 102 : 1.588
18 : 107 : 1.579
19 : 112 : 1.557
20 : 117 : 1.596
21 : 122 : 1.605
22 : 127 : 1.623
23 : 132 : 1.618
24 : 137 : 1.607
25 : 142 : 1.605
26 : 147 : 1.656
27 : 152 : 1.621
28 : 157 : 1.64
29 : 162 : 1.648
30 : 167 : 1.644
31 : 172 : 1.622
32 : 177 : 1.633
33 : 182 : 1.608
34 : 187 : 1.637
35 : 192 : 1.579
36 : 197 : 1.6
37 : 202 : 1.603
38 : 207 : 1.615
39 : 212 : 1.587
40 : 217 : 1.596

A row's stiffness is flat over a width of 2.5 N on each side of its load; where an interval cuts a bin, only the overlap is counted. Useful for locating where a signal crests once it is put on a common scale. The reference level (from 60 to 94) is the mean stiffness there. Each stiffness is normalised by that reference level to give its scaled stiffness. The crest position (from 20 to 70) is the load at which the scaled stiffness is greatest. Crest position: 52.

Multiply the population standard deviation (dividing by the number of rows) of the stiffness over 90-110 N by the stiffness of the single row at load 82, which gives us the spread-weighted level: 0.067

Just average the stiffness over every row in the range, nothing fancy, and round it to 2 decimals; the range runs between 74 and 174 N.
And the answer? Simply 1.53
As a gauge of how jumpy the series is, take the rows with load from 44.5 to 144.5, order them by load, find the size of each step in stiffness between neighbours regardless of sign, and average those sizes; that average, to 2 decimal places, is 0.06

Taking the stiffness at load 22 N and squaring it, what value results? 1.4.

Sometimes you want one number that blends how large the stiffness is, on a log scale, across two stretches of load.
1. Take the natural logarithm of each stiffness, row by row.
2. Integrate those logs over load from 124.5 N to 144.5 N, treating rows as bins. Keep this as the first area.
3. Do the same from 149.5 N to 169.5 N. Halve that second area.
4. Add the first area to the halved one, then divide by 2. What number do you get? 7.3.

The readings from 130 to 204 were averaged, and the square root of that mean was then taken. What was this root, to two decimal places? 1.27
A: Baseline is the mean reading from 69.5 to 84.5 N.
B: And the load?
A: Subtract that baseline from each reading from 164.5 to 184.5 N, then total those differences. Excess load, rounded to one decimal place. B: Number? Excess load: 2.3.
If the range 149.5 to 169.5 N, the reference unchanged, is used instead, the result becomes 2.4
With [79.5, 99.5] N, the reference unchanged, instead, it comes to 1.2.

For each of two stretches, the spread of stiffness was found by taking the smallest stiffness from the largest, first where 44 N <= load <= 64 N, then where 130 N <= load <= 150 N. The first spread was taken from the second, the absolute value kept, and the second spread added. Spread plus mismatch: 0.17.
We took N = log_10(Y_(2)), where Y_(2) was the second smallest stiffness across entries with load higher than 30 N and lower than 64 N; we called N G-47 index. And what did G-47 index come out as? -0.16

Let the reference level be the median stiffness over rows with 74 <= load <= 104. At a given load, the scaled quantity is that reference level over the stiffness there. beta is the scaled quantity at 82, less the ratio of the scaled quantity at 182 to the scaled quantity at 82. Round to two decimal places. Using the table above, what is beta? 0.51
